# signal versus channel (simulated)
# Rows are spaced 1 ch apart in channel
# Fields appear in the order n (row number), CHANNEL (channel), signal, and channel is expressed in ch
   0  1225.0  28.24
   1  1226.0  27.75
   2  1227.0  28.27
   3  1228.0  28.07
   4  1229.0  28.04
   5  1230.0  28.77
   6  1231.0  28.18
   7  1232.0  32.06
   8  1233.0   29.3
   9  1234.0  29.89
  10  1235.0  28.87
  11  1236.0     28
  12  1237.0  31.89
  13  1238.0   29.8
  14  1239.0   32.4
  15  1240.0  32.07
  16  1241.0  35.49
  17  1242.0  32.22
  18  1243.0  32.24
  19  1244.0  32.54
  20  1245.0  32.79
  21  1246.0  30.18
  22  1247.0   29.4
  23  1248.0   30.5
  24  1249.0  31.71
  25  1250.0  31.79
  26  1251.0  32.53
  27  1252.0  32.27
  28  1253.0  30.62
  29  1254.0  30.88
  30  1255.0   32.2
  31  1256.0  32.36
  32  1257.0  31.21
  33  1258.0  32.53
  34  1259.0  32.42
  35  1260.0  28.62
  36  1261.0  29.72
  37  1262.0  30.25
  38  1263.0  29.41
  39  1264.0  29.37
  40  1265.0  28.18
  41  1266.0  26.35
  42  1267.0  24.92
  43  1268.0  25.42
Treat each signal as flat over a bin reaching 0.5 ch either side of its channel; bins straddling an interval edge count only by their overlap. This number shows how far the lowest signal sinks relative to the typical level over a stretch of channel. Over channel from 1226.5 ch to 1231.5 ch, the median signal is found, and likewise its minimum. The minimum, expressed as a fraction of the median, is 0.995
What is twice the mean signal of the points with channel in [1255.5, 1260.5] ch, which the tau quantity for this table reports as 62.9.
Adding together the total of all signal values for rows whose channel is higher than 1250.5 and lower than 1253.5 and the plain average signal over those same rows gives 127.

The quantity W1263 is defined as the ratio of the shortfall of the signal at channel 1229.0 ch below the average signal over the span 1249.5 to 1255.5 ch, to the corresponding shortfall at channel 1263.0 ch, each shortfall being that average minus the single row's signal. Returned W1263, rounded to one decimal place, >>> 1.6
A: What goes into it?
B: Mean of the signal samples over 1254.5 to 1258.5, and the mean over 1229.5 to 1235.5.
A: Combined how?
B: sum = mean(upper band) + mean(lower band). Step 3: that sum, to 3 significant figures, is 61.6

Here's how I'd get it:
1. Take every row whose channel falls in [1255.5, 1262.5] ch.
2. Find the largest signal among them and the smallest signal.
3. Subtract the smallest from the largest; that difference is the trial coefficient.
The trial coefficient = 3.9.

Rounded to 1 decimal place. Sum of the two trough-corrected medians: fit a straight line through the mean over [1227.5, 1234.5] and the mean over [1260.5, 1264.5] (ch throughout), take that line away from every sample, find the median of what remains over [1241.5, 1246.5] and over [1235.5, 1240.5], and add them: 5.5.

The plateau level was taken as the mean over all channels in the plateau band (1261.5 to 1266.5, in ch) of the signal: 28.7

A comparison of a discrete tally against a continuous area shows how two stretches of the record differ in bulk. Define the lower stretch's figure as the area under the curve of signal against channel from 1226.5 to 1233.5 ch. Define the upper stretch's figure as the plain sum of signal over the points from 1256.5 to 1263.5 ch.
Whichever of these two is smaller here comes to 203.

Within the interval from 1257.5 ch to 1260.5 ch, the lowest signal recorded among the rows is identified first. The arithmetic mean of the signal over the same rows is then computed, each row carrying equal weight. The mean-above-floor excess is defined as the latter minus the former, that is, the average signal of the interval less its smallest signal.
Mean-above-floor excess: 2.6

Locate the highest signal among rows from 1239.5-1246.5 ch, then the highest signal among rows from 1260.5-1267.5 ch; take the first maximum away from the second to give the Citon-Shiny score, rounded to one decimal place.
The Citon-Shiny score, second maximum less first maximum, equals -5.2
